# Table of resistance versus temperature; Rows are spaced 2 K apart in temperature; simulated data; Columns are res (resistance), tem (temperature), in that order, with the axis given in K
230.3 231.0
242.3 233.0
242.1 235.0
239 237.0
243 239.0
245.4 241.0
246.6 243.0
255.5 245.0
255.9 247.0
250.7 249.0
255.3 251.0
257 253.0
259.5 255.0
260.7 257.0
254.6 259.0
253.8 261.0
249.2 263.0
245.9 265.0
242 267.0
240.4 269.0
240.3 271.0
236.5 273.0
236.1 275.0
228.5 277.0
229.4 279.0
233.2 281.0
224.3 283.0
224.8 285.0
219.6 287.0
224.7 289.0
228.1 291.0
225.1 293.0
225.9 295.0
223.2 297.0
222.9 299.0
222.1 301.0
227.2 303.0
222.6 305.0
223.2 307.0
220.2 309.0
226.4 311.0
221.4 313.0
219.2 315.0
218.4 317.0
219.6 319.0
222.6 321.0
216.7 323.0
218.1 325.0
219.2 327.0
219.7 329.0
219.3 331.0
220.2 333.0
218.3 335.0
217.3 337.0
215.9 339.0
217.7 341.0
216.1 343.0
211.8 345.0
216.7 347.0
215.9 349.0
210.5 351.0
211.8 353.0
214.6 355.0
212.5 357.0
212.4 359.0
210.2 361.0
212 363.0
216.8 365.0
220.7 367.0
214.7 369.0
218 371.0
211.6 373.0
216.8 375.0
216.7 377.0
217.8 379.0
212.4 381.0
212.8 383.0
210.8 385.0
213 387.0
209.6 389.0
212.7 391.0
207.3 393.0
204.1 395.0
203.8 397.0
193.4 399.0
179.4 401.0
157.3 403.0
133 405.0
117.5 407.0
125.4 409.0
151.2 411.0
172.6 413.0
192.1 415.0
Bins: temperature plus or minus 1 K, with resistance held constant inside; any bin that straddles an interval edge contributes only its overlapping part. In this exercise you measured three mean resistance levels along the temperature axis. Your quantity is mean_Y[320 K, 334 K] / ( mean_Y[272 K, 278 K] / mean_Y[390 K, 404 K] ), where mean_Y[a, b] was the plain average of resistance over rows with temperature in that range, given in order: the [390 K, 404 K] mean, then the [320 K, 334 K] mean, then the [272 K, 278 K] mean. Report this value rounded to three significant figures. 182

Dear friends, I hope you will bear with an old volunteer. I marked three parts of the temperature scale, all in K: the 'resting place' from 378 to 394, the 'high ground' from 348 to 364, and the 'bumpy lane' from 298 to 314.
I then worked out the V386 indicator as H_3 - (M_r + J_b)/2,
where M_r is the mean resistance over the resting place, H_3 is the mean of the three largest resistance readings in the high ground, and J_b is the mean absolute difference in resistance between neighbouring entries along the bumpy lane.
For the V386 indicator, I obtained 106.5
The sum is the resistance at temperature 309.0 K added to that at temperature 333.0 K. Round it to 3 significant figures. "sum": 440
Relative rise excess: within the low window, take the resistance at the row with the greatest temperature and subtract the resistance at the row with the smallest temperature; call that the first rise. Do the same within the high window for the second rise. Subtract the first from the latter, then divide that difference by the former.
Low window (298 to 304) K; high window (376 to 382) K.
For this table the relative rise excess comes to -2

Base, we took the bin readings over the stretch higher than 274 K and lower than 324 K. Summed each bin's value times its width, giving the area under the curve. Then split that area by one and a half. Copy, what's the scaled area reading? 7474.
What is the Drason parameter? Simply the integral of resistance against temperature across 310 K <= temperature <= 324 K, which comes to 3089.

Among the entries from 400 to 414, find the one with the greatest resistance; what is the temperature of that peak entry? 401.0 K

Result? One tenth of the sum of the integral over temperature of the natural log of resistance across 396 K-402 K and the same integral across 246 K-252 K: 6.48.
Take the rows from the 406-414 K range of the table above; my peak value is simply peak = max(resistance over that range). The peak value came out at 172.6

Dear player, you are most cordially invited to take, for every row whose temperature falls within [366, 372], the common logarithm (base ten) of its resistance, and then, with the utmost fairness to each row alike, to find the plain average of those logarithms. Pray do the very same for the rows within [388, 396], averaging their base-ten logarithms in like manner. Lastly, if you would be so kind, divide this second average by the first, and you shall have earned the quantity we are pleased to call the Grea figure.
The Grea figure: 0.99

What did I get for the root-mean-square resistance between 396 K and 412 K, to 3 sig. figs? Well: 160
